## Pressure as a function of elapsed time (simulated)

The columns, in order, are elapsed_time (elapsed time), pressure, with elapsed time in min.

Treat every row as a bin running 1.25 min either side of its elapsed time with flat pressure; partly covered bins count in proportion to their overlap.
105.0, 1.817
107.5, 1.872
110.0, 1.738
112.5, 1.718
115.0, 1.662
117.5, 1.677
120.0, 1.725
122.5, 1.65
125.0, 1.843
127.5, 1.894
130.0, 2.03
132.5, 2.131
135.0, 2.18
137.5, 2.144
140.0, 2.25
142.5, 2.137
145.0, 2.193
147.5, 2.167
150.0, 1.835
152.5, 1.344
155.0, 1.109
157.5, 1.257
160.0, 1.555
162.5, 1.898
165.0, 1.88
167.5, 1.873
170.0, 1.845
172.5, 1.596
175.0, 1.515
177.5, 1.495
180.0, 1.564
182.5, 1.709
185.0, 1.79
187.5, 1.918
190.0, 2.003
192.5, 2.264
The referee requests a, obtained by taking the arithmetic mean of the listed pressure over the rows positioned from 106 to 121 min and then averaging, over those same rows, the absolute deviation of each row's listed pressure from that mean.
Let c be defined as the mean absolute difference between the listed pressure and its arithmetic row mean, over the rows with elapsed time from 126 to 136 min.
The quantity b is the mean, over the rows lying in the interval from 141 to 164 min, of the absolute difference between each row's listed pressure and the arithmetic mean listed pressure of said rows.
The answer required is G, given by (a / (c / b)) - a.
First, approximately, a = 0.05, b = 0.36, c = 0.10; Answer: 0.13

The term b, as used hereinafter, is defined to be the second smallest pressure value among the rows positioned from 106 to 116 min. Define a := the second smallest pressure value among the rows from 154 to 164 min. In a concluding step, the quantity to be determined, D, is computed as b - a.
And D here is 0.46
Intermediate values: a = 1.257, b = 1.718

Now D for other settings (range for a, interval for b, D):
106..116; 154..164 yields -0.46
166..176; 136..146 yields 0.55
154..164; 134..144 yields 0.89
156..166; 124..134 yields 0.34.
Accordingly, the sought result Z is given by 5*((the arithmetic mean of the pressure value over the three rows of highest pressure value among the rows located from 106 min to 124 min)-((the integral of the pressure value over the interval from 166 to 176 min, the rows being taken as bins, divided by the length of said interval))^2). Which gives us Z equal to -5.8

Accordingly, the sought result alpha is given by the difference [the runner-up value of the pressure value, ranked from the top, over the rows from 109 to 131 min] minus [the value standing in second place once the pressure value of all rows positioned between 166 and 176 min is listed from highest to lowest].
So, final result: 0.0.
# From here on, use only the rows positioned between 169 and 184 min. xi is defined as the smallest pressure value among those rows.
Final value 1.495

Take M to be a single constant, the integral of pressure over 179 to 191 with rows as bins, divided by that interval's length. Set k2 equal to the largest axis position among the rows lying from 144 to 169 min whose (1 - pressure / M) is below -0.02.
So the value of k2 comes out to 167.5 min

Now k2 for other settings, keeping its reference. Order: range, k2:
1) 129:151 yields 150.0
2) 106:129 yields 127.5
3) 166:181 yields 170.0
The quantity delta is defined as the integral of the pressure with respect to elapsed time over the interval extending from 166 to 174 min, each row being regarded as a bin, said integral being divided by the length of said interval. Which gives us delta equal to 1.8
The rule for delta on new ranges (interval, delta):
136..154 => 2.0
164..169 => 1.9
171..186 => 1.6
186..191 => 1.9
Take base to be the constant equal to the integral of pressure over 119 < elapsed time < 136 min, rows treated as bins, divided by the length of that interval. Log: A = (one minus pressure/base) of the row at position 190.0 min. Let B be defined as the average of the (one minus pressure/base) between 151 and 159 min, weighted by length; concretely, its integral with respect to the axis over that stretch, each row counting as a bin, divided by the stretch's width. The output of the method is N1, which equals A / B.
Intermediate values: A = -0.04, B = 0.34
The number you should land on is -0.1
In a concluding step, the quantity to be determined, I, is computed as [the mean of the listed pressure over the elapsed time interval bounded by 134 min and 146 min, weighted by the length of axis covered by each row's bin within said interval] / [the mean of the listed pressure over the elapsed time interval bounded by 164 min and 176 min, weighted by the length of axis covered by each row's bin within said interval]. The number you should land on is 1.25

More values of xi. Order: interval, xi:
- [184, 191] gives 1.79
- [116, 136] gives 1.65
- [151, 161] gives 1.109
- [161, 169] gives 1.873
